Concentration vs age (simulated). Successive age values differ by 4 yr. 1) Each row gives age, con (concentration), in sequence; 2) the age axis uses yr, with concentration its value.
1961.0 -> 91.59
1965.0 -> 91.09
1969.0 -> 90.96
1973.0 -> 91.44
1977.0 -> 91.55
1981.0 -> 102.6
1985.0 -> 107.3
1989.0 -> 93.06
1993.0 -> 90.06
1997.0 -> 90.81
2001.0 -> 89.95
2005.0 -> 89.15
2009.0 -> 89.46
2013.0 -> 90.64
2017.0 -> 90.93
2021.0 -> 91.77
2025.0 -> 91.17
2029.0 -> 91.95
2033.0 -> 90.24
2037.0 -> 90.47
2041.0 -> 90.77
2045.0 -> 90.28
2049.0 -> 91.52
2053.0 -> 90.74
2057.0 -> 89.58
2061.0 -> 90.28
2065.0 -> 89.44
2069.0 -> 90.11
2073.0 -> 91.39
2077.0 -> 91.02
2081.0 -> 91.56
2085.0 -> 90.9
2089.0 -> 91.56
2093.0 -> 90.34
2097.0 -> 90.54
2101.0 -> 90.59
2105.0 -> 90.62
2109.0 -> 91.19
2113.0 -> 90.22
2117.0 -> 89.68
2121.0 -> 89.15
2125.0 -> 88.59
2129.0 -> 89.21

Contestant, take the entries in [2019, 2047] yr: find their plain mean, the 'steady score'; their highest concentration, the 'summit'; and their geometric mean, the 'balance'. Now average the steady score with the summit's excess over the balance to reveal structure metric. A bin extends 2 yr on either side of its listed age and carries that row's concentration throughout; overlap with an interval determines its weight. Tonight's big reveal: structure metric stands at 46.0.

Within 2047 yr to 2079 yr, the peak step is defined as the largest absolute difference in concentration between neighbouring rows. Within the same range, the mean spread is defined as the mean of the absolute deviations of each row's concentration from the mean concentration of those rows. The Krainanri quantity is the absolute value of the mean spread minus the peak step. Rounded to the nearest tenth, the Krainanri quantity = 0.6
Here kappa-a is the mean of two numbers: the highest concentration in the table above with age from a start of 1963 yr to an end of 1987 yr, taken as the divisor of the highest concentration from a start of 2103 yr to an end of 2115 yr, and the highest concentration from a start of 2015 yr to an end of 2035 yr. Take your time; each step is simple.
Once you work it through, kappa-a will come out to 46.40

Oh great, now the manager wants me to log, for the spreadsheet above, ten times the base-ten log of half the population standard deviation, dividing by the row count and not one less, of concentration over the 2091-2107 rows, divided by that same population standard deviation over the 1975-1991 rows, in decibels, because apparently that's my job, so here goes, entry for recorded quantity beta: -21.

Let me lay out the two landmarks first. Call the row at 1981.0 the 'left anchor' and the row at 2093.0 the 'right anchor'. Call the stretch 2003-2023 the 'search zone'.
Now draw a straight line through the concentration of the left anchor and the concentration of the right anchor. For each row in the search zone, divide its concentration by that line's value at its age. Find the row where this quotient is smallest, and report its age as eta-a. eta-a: 2005.0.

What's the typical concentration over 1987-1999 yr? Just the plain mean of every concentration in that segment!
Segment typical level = 91.3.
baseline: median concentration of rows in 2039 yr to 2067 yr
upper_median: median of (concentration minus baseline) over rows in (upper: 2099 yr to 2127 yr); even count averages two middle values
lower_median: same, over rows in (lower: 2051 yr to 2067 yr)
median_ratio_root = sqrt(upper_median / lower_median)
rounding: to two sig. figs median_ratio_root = 0.41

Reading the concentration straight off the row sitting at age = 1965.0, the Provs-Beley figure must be 91.09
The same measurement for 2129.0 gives 89.21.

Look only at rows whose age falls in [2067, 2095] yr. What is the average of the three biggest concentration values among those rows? 91.5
